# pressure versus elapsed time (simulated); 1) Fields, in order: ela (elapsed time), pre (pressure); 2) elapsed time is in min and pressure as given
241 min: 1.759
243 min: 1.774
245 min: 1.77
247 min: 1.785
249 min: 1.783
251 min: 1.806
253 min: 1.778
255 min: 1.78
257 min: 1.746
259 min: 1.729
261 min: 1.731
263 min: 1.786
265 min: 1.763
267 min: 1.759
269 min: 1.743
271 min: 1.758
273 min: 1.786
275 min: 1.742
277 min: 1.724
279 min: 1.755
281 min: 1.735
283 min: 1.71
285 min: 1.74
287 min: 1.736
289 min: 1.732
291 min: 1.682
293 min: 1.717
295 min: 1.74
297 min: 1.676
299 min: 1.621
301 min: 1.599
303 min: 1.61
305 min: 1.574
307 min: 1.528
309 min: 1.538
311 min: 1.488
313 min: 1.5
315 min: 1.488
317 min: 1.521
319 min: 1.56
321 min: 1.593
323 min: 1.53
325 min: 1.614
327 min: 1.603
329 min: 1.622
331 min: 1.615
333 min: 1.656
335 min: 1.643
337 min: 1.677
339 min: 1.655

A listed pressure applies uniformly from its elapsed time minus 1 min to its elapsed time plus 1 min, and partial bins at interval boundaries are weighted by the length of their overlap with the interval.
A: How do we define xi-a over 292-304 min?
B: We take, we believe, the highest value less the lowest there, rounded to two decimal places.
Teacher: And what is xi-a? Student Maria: 0.14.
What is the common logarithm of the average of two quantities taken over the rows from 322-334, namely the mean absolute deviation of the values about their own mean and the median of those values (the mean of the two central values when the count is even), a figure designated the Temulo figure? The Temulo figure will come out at -0.086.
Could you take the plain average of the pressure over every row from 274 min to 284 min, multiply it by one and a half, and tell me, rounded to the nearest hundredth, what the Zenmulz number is 2.60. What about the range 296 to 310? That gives 2.39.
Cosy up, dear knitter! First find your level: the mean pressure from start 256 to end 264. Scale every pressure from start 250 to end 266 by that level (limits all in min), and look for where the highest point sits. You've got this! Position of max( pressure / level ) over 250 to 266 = 251 min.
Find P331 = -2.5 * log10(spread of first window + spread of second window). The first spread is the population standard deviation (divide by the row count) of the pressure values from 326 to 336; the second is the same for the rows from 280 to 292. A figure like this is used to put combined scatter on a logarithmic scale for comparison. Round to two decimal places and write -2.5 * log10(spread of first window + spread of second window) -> 3.50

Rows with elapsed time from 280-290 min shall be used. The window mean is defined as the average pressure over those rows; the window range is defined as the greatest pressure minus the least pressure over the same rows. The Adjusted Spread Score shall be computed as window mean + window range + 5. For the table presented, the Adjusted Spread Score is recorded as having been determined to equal 6.76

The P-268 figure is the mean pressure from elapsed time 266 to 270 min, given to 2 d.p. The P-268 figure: 1.75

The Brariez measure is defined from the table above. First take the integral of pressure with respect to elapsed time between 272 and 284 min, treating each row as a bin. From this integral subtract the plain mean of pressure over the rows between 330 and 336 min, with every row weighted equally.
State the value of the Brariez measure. 19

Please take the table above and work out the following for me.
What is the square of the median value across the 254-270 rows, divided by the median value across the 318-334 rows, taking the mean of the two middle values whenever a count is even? 1.91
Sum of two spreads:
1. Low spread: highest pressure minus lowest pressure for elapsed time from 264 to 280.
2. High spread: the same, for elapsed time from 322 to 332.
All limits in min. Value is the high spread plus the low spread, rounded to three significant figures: 0.154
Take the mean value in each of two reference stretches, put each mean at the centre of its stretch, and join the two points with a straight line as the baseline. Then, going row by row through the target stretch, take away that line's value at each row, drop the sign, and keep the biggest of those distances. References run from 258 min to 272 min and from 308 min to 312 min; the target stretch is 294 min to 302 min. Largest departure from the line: 0.15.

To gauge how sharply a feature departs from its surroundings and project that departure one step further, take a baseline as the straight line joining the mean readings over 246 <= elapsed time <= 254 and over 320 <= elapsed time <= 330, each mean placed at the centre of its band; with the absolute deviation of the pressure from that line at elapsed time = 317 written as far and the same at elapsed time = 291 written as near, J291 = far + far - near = 0.18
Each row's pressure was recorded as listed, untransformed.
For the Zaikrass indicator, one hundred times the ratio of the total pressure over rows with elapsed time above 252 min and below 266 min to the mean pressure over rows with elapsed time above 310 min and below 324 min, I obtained 807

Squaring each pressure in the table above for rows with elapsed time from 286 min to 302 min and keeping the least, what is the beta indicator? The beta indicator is 2.56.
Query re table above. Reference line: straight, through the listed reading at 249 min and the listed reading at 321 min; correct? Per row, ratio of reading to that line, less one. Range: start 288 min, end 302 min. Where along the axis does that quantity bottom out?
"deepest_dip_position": 301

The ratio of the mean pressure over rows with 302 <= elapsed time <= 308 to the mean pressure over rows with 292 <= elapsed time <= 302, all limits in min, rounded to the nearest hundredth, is 0.94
